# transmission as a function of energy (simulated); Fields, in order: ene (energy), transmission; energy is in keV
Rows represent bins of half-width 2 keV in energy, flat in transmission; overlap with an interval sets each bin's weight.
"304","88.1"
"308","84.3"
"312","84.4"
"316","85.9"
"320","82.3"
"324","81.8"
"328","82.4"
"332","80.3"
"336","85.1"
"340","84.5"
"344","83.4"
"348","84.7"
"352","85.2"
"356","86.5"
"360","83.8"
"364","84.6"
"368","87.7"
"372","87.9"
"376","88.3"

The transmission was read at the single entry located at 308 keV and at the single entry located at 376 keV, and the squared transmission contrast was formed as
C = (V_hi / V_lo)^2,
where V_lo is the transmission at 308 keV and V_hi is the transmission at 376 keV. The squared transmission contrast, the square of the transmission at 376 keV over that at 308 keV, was 1.10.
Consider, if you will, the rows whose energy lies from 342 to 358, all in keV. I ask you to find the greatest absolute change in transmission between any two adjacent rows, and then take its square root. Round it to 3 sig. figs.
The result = 1.14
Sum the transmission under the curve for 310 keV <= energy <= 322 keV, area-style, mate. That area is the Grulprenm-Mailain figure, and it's 1010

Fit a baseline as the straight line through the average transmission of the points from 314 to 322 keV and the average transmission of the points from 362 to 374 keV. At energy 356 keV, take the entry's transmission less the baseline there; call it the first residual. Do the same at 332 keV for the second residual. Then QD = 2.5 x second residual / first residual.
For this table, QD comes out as -28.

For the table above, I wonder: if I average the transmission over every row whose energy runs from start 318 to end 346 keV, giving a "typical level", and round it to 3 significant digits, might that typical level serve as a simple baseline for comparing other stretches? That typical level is 82.8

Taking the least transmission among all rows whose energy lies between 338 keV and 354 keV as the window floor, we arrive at 83.4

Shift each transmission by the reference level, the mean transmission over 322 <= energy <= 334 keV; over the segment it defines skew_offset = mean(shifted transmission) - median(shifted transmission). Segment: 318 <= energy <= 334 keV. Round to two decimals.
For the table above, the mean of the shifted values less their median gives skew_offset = -0.35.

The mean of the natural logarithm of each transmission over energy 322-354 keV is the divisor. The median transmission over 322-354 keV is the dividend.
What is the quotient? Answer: 19.0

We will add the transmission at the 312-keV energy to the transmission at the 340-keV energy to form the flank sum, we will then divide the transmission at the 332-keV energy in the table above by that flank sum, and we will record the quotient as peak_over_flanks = 0.475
